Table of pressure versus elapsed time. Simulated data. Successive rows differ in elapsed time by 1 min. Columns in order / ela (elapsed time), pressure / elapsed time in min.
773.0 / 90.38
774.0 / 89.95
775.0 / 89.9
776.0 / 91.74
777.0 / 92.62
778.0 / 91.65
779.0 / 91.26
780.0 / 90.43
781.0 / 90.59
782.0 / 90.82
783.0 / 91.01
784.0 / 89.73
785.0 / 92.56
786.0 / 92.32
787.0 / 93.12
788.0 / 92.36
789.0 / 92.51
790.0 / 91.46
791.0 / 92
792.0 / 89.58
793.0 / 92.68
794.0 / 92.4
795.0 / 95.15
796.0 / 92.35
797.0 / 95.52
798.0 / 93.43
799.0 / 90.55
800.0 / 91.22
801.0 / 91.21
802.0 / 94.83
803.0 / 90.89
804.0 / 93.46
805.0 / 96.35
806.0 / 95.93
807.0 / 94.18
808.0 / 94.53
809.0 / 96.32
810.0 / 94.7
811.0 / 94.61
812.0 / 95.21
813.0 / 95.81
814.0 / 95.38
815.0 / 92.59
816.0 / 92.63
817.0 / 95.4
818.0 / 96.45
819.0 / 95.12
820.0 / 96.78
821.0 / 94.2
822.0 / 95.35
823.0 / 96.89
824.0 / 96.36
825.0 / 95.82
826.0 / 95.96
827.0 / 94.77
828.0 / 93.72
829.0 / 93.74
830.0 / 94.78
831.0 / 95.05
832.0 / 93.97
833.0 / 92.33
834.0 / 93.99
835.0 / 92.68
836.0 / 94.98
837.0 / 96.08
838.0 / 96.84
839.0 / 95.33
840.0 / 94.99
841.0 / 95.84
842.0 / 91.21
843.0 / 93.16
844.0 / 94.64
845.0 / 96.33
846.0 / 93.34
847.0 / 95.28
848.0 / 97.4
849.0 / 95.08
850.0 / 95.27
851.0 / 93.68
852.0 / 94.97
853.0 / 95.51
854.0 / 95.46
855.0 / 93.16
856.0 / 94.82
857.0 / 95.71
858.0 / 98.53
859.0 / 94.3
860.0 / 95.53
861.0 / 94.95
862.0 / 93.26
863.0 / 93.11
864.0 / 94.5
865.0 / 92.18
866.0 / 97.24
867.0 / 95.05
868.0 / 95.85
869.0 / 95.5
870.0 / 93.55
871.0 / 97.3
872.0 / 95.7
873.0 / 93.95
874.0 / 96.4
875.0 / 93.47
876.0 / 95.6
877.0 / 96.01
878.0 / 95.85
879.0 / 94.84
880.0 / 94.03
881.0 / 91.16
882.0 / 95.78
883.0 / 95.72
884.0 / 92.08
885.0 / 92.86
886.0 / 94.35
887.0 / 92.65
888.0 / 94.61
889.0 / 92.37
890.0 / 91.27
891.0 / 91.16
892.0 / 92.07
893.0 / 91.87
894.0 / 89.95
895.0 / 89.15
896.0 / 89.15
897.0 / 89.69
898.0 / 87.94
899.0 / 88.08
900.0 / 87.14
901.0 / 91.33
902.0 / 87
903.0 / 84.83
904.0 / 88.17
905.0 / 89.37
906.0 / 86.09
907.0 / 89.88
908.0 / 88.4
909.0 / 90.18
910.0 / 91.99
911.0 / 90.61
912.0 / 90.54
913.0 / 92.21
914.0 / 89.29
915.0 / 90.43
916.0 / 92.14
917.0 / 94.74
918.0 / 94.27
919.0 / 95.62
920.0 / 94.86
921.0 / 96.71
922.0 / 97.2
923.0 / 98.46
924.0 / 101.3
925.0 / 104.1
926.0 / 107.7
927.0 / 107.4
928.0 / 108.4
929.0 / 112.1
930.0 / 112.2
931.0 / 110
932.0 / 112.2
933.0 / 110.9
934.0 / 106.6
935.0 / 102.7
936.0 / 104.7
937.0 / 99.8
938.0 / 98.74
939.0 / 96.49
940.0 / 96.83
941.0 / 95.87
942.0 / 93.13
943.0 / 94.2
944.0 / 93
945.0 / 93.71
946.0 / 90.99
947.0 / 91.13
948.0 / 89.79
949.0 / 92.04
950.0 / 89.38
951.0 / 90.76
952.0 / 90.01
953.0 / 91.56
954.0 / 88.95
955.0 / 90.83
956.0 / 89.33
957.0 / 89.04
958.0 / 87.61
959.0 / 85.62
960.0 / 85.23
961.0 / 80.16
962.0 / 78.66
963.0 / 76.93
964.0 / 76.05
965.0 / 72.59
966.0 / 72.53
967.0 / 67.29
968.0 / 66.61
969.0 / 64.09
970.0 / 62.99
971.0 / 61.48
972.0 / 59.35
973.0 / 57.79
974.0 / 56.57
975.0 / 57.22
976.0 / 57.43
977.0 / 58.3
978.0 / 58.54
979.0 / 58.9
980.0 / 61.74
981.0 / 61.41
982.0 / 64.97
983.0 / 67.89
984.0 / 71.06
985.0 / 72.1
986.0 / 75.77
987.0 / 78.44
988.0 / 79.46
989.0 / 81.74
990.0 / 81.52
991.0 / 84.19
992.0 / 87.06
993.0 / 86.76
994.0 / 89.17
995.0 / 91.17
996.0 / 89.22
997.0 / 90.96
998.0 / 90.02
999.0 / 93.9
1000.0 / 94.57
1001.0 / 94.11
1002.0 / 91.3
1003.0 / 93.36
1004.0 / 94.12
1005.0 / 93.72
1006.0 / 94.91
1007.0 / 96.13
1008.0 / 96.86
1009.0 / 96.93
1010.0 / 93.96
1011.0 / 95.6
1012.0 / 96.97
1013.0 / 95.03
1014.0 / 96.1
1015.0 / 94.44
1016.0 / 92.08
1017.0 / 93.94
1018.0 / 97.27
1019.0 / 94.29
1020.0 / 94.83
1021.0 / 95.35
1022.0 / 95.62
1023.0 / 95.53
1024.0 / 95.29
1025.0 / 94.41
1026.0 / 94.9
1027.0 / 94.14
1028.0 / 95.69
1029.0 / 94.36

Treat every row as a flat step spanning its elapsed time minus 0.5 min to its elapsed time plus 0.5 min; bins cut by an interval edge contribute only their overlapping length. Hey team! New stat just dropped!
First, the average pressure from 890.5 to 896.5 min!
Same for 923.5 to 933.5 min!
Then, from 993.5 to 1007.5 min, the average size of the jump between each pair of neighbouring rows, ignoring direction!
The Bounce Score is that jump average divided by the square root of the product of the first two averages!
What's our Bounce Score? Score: 0.0156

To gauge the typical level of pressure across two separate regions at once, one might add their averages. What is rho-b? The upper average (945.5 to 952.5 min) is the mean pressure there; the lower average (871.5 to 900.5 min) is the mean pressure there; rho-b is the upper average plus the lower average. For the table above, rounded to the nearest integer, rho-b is 183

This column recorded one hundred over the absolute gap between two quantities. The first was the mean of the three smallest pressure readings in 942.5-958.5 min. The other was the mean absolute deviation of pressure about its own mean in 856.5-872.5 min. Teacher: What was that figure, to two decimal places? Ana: 1.15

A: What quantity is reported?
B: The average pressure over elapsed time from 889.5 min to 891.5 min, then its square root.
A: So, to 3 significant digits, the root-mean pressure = 9.55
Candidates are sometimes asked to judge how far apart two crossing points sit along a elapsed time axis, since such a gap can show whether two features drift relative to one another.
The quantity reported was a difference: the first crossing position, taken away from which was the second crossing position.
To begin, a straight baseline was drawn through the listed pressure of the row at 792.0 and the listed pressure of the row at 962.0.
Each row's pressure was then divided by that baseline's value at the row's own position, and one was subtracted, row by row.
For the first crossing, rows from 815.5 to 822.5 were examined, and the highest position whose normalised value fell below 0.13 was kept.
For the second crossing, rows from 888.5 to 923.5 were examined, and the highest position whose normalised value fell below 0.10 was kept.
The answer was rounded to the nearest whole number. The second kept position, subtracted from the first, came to -92 min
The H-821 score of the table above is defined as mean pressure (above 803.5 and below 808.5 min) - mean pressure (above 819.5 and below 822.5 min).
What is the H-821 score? -1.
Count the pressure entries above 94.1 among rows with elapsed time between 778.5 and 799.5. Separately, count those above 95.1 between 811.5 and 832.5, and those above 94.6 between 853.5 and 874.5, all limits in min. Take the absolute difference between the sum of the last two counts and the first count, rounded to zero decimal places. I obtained 23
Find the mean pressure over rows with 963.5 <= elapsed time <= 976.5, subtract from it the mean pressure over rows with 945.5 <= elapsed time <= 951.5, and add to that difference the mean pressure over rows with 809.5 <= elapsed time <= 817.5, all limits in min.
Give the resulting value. 68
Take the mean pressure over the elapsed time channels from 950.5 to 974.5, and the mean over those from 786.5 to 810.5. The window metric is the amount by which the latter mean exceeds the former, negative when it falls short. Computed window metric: 16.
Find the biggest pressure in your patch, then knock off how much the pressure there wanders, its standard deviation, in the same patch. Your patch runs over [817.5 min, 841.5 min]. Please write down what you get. 96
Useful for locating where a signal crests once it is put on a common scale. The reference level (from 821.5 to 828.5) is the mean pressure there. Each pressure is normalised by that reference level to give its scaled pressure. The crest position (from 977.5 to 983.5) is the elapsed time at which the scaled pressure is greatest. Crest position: 983.0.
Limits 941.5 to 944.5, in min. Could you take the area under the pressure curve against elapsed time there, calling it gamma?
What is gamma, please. 280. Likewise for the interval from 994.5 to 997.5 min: 271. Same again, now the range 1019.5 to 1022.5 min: 286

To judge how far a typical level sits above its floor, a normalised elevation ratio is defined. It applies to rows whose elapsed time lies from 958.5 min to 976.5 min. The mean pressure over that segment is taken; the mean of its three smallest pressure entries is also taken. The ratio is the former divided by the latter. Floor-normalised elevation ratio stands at 1.21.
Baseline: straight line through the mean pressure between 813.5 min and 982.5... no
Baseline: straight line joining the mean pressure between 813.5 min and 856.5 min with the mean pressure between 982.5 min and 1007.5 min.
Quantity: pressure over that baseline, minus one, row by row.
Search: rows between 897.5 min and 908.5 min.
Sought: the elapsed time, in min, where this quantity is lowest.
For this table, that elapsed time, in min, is 903.0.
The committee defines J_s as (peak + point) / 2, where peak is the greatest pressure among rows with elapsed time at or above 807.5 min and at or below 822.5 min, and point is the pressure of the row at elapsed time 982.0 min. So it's 81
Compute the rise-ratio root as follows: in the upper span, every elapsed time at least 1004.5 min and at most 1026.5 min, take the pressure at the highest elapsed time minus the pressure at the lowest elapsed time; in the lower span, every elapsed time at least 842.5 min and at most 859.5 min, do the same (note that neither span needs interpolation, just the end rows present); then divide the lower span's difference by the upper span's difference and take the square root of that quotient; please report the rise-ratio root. 0.98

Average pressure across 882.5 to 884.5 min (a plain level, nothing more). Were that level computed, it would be 94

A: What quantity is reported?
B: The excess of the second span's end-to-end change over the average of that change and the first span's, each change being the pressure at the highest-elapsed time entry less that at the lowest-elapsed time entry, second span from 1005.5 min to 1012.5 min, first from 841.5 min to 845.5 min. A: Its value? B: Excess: -2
